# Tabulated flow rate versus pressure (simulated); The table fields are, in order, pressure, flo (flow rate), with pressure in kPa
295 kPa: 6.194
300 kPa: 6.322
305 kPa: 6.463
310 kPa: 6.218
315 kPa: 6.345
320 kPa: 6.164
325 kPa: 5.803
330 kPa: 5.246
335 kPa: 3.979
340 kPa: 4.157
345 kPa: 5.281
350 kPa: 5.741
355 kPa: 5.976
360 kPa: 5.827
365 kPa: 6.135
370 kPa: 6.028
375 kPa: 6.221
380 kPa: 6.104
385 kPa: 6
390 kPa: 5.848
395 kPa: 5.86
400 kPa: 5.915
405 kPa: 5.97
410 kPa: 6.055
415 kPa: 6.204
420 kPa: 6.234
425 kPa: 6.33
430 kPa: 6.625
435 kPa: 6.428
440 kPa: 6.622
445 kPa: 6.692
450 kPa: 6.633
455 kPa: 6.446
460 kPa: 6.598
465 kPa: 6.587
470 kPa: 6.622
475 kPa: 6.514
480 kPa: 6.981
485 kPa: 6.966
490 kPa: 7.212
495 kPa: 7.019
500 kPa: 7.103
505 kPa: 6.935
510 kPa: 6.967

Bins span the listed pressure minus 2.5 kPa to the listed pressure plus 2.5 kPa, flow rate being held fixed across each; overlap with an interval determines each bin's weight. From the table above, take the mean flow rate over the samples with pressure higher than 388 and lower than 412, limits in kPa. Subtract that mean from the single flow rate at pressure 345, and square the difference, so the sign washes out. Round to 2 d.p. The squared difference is 0.42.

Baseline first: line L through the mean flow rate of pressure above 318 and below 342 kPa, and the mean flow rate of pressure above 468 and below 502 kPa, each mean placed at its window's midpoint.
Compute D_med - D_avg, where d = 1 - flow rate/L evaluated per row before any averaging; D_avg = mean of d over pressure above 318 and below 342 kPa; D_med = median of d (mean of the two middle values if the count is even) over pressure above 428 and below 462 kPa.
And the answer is -0.02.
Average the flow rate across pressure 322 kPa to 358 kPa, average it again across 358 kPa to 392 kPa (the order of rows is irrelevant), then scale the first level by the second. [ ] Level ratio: 0.86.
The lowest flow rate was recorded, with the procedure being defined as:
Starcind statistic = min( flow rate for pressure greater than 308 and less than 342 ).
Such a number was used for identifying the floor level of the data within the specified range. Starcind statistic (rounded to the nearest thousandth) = 3.979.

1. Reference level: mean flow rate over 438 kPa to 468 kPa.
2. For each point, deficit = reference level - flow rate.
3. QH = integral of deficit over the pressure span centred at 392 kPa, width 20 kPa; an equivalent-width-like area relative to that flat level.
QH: 14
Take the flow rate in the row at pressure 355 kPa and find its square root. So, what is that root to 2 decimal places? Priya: 2.44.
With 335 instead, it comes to 1.99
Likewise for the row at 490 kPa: 2.69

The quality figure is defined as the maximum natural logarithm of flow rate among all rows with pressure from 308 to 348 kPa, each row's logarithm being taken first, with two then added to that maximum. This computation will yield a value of 3.85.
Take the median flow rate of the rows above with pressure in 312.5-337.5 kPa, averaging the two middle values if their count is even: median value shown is 5.80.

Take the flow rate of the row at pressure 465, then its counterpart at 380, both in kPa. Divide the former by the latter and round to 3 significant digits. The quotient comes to 1.08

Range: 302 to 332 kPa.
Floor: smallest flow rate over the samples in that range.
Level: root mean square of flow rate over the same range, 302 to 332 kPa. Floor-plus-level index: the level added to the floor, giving 11.3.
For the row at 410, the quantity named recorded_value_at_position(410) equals 6.055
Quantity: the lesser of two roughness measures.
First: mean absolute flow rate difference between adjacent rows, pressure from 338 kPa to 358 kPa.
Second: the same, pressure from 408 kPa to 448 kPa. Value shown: 0.15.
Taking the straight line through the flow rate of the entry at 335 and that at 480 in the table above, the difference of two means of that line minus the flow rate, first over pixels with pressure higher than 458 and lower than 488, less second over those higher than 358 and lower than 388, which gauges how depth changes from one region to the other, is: 1.4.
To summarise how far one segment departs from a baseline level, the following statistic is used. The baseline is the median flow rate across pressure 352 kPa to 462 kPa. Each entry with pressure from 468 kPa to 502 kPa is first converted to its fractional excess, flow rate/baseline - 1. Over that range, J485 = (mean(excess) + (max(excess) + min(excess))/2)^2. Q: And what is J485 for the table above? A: 0.055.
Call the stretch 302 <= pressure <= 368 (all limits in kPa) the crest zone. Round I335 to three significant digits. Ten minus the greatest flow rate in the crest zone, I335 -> 3.54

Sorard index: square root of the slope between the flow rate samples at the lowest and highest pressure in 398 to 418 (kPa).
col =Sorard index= 0.14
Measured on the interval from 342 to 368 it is 0.21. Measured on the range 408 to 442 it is 0.14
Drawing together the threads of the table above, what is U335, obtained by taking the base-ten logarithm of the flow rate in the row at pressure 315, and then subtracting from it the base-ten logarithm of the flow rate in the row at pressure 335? 0.20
